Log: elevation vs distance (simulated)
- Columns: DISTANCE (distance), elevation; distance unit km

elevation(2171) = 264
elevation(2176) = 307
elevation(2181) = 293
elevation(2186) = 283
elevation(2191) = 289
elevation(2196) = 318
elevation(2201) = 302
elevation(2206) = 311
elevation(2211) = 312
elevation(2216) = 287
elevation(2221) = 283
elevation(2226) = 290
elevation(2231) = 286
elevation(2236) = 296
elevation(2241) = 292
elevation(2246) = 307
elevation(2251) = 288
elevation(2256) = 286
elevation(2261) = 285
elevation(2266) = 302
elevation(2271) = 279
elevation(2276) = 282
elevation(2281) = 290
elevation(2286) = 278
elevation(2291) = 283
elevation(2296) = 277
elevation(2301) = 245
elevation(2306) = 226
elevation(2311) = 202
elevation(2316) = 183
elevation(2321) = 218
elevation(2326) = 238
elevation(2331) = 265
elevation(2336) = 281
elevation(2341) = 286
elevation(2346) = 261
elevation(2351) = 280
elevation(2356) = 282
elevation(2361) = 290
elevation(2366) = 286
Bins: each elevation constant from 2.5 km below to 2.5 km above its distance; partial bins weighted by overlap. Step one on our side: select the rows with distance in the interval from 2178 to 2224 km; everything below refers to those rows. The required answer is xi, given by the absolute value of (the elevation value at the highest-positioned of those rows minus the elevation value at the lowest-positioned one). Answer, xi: 10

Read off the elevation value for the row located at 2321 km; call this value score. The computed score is 218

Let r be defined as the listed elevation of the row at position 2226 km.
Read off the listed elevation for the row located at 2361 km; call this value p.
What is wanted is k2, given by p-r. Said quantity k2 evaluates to 0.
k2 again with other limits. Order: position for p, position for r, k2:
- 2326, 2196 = -80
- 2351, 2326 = 42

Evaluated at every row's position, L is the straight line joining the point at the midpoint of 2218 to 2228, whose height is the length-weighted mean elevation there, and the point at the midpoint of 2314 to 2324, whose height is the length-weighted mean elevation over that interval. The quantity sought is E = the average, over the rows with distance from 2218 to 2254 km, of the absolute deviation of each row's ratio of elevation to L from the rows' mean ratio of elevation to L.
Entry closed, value 0.045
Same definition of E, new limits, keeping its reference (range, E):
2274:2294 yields 0.025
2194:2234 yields 0.022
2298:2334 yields 0.116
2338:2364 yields 0.077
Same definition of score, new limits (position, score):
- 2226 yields 290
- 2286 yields 278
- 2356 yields 282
